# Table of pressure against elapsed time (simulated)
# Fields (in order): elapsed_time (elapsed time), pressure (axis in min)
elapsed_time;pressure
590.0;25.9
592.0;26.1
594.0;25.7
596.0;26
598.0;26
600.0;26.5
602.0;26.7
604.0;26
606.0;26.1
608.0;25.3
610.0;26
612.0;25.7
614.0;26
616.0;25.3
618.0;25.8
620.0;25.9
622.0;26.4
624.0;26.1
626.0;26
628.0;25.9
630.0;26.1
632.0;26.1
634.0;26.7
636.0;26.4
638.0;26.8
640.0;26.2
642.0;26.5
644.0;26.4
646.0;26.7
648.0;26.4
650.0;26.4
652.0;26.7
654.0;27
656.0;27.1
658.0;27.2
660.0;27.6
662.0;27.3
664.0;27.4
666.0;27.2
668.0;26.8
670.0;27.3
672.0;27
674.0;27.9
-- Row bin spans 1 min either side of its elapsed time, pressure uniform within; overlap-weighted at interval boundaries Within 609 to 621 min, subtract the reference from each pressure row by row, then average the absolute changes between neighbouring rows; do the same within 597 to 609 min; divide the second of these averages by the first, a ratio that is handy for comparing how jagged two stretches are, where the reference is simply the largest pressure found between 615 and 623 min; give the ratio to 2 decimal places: 1.21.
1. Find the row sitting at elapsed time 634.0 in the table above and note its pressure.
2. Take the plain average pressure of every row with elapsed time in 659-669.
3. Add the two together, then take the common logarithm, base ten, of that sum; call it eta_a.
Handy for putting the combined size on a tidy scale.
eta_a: 1.73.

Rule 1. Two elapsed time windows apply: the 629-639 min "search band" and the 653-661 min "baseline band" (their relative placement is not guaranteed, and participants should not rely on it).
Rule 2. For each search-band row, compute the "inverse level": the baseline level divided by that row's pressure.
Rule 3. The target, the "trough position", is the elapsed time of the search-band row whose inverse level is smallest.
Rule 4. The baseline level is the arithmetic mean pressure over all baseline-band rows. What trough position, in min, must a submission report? 638.0 min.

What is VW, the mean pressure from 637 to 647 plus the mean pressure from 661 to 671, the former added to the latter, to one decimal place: 53.7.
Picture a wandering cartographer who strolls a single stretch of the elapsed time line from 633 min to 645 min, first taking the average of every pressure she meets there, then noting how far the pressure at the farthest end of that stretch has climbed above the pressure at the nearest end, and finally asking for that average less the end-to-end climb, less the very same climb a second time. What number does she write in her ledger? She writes 27.1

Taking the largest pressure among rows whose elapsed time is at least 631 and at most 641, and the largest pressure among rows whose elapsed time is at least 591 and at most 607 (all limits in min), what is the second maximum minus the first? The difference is -0.10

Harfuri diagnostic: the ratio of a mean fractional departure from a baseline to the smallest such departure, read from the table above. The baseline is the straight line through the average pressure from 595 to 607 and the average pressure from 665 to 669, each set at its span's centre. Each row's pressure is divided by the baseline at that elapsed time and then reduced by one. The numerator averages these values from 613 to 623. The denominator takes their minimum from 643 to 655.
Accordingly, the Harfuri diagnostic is 1.4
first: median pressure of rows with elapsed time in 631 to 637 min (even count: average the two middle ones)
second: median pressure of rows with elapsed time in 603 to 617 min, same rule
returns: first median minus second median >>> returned 0.40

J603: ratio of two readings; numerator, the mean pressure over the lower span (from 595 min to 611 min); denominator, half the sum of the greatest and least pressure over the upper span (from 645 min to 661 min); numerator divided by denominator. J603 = 0.966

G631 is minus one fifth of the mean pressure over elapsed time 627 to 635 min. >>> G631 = -5.24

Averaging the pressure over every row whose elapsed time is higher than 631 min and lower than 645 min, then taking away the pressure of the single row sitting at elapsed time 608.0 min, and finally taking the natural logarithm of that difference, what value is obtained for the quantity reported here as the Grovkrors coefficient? 0.13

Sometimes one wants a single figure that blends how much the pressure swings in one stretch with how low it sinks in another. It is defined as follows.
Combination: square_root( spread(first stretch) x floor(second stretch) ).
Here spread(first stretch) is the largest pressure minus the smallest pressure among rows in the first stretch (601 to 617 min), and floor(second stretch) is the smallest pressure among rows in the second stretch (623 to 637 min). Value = 6.0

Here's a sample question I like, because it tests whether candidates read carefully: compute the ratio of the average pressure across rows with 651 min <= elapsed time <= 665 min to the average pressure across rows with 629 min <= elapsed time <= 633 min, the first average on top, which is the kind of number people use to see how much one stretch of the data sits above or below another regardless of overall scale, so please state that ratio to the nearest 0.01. 1.04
